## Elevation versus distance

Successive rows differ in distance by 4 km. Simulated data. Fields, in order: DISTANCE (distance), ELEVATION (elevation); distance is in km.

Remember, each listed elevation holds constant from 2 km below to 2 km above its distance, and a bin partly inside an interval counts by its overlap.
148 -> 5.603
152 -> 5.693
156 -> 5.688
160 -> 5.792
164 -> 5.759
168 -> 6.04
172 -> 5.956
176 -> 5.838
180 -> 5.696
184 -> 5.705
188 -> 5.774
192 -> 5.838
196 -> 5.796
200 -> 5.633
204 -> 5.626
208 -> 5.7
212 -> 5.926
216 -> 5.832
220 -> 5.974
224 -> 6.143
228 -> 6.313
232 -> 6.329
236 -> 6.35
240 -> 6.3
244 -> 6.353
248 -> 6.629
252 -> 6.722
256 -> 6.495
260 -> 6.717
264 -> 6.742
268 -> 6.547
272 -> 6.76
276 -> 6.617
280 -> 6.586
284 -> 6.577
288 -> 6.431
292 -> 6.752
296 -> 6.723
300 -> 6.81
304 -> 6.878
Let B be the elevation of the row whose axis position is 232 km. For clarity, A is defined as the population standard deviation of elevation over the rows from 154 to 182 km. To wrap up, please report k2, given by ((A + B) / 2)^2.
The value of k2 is 10.4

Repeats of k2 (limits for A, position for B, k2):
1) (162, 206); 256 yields 10.9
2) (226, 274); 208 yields 8.6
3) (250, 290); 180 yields 8.4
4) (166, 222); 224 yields 9.8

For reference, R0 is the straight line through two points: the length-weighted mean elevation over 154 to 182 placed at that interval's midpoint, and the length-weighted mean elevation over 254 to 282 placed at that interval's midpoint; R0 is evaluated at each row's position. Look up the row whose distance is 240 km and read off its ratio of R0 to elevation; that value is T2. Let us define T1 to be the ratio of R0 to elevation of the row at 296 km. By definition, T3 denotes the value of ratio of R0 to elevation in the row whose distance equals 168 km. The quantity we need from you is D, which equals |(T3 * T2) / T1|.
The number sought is 0.96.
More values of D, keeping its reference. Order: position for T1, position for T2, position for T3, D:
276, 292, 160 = 0.99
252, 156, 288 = 1.10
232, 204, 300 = 1.10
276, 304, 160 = 0.99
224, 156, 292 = 1.00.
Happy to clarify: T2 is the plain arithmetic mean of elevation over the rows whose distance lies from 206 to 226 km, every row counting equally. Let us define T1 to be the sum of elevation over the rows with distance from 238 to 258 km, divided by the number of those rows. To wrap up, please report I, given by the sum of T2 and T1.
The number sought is 12.4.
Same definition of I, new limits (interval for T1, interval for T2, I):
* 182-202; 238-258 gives 12.2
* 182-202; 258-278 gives 12.4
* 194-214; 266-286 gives 12.4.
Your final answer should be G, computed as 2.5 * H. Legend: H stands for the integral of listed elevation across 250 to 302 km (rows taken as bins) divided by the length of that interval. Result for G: 16.6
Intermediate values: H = 6.7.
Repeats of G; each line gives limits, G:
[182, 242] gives 14.9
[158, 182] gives 14.6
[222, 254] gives 16.0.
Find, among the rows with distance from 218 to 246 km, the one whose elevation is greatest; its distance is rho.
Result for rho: 244 km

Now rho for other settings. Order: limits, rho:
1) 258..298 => 272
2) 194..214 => 212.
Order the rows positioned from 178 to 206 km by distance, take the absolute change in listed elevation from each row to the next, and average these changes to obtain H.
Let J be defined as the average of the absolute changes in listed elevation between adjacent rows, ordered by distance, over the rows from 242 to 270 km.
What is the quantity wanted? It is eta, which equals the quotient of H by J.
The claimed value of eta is 0.3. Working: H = 0.06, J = 0.173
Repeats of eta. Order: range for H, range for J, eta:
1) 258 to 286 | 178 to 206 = 1.7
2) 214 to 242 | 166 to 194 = 1.2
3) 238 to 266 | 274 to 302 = 1.4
